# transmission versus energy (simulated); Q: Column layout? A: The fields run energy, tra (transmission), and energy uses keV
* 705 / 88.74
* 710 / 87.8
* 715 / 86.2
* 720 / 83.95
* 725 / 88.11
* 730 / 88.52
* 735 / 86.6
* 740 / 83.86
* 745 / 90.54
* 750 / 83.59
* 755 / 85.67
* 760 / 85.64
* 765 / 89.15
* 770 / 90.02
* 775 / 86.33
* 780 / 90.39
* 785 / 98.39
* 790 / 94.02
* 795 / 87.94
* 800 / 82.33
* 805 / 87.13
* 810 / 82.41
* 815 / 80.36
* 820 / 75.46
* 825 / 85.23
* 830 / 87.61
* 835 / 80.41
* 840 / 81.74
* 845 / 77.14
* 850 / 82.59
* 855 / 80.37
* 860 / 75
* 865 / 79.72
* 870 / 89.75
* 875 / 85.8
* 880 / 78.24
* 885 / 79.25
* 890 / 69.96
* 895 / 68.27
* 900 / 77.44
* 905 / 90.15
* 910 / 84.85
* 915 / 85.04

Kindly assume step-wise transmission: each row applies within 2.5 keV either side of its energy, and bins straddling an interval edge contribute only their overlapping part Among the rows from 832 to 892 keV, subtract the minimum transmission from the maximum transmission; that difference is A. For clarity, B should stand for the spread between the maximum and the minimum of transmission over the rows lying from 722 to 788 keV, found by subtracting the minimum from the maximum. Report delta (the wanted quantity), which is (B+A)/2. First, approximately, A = 19.8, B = 15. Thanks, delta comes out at 17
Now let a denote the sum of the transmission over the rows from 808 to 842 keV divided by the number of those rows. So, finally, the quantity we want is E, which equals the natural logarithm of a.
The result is 4.41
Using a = 82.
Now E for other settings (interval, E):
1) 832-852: 4.39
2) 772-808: 4.49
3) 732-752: 4.46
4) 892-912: 4.38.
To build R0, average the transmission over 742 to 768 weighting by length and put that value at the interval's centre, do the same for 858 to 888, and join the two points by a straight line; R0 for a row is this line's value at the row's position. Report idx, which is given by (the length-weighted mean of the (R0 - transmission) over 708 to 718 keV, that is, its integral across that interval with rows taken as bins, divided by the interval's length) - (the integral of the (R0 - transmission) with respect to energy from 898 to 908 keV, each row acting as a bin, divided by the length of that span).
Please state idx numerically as 7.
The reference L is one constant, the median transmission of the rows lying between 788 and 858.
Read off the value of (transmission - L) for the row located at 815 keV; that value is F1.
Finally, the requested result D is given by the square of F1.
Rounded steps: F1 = -2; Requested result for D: 4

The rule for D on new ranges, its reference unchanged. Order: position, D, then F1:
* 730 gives 38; 6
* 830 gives 27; 5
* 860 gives 54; -7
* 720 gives 2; 2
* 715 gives 15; 4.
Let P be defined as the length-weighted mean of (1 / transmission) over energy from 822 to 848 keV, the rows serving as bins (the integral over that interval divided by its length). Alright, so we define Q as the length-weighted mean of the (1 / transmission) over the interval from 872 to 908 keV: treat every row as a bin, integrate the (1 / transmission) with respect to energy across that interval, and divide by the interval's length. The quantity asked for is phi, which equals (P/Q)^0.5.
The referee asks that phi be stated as 0.97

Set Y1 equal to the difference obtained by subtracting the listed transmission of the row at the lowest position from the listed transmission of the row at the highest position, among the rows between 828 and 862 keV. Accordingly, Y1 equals -13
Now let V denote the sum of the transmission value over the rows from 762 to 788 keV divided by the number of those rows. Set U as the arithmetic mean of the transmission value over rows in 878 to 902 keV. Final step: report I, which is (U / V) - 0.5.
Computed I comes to 0.32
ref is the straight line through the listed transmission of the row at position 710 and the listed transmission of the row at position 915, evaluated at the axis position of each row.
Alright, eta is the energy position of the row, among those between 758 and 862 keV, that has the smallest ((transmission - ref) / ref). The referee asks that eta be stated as 820 keV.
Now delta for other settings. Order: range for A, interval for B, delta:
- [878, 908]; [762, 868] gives 23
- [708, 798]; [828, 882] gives 15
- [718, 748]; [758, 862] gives 15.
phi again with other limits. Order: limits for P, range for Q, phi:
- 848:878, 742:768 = 1.03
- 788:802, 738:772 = 0.99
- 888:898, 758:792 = 1.14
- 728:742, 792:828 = 0.98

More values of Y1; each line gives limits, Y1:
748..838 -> -3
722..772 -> 2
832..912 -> 4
